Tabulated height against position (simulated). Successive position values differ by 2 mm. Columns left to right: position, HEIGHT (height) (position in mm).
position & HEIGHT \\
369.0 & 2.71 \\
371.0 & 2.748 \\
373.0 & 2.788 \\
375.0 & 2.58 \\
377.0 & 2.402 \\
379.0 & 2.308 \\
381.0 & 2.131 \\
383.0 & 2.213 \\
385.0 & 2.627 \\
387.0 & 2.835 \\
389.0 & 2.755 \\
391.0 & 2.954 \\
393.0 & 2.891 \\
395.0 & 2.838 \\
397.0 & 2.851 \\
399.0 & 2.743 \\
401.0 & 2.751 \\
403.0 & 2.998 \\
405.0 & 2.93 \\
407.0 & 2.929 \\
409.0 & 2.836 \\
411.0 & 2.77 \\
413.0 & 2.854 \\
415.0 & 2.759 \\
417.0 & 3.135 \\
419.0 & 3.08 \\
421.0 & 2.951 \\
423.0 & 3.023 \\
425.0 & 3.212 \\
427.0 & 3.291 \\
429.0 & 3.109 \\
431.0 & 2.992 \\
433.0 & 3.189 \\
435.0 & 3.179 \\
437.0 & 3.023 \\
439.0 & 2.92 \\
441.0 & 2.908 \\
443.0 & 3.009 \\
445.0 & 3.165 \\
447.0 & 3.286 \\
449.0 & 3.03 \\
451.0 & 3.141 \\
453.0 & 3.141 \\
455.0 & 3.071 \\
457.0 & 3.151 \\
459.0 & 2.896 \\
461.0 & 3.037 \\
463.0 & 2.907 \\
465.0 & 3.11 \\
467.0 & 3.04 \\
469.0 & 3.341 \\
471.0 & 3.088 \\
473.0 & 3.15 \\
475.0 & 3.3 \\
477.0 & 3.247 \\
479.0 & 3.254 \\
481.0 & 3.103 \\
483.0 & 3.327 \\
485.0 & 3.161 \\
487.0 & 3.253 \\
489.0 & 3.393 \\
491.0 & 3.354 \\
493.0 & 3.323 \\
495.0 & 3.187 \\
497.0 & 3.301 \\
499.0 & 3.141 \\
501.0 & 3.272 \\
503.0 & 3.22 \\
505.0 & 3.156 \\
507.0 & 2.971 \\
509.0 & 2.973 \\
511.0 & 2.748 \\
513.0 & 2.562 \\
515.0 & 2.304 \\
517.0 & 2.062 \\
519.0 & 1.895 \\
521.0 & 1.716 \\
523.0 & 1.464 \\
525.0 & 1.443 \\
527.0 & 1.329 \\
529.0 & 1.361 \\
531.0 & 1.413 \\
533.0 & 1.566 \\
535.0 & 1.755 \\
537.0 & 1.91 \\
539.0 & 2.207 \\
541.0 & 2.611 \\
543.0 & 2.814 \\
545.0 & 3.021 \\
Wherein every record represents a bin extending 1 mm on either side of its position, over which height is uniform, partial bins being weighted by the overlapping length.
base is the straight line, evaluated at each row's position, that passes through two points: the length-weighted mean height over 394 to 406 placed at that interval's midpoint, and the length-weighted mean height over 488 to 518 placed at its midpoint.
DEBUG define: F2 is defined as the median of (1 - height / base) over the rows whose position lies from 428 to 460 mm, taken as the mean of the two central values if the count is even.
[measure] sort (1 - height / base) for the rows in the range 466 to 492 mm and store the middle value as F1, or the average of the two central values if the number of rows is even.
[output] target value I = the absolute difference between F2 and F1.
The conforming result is 0.04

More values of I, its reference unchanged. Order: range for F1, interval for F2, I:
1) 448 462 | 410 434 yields 0.01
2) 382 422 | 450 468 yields 0.05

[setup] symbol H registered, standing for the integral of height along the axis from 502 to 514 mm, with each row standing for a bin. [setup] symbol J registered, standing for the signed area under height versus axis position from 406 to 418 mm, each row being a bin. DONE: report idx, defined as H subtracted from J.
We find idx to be -1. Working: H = 35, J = 34.6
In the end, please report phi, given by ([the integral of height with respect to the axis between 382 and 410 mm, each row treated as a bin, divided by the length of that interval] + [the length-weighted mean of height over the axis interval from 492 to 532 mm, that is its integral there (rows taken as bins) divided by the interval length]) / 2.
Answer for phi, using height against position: 2.62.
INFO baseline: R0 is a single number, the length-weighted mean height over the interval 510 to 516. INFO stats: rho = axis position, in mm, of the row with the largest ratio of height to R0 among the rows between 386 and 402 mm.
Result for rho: 391.0 mm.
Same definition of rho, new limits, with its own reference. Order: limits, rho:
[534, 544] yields 543.0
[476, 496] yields 489.0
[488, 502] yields 489.0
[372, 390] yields 387.0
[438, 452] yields 447.0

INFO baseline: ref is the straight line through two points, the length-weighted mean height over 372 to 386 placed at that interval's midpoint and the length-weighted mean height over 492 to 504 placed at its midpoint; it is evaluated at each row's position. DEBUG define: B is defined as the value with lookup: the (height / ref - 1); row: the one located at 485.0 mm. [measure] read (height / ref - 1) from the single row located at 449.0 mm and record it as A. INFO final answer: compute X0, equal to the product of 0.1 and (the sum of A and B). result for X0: 0.004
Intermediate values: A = 0.04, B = 0.003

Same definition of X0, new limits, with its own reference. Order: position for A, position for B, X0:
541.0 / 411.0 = -0.022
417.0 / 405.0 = 0.029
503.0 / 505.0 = -0.006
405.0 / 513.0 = -0.011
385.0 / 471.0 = 0.007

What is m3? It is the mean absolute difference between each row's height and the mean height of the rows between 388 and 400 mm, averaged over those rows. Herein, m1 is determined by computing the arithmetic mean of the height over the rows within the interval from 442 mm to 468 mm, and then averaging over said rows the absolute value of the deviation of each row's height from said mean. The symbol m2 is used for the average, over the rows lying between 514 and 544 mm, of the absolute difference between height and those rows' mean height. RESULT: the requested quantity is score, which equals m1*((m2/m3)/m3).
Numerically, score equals 9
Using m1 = 0.083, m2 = 0.37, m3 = 0.060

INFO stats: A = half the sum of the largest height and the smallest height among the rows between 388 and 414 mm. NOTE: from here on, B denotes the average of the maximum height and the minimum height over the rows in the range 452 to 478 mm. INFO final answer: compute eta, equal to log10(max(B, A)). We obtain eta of 0.494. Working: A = 2.9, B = 3.12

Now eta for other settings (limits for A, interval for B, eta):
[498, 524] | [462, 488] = 0.495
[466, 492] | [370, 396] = 0.507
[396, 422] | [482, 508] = 0.503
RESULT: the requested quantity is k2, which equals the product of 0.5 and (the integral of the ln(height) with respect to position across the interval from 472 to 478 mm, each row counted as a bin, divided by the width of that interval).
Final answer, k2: 0.59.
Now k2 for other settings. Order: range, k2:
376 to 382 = 0.41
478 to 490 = 0.59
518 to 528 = 0.22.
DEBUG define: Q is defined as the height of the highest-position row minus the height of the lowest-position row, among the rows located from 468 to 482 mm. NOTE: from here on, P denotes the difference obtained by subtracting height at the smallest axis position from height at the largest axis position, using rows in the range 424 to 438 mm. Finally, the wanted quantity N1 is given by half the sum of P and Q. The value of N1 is -0.21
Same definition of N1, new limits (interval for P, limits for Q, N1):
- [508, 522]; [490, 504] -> -0.70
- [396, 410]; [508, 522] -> -0.64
